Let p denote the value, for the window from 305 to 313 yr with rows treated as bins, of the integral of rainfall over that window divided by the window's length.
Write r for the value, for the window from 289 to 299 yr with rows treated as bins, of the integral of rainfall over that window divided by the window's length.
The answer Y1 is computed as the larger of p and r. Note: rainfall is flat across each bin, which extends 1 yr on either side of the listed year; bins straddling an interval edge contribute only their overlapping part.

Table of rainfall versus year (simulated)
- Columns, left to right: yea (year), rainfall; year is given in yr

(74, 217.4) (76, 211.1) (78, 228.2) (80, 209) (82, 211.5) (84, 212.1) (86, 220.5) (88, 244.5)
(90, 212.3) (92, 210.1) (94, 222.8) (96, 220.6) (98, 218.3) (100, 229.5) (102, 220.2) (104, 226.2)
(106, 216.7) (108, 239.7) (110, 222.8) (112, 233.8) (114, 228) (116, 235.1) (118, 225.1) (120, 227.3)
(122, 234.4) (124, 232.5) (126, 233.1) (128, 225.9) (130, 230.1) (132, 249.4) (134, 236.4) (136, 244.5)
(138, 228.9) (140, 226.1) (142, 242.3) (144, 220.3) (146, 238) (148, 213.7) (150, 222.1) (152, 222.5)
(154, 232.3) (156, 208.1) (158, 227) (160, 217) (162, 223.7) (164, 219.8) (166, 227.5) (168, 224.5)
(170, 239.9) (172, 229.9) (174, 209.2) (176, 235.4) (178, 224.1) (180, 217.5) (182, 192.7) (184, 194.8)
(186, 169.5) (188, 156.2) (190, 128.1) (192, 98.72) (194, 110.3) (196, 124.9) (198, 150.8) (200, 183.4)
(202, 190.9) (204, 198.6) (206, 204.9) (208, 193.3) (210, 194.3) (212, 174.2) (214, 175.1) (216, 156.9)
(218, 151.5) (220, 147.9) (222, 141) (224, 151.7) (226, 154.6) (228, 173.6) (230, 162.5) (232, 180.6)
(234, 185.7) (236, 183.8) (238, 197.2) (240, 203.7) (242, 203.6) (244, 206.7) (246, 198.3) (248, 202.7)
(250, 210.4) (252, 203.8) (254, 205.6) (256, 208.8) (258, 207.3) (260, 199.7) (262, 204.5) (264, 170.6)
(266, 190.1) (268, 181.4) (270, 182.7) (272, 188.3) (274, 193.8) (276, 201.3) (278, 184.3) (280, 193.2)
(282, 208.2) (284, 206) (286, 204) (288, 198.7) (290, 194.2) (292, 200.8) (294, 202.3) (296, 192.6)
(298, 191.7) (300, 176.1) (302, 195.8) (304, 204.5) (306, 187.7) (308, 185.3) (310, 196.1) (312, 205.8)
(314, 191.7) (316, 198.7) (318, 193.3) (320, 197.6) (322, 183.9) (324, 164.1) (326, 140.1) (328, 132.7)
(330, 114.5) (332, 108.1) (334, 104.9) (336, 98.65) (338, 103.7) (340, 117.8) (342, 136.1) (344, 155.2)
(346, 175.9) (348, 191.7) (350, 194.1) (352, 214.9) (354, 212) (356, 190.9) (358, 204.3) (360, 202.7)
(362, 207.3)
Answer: 196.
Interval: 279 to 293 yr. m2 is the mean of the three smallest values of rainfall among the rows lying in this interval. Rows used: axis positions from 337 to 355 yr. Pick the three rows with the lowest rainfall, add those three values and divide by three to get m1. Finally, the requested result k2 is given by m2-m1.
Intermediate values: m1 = 119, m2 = 195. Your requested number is 76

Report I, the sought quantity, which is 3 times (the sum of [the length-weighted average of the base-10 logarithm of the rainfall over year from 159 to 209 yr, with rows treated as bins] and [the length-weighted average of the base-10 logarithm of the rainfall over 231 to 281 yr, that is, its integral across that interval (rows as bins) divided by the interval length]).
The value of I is 13.68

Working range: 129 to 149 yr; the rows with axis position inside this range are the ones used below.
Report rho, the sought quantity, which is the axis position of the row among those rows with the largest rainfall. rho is 132 yr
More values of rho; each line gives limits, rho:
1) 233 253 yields 250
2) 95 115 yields 108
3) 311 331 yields 312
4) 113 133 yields 132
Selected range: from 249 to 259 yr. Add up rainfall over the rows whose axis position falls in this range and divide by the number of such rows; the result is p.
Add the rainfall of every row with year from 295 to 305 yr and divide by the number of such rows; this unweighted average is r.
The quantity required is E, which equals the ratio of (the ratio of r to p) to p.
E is 0.0045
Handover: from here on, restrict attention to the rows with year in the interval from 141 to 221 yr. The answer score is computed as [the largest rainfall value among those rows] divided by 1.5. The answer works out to 162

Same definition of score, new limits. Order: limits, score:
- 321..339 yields 123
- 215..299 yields 140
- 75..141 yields 166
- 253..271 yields 139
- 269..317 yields 139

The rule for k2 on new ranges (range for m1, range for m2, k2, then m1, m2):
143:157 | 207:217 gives -45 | 214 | 169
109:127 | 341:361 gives -69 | 225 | 156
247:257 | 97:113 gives 14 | 204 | 218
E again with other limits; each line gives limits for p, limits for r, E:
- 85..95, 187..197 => 0.0025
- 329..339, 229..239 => 0.0162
